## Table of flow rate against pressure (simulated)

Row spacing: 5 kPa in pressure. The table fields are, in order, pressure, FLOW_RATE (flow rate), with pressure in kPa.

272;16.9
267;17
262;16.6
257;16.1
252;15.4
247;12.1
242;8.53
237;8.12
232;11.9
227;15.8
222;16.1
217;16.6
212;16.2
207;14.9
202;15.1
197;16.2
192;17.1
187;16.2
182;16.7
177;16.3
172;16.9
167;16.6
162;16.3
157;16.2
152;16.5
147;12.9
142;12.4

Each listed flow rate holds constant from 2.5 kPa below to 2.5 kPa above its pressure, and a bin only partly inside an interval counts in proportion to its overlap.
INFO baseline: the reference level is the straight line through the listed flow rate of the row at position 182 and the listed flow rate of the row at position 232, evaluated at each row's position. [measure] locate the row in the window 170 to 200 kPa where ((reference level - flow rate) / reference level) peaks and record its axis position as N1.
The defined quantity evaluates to 177 kPa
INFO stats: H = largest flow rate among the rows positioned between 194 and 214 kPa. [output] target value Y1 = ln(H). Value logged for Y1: 2.79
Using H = 16.2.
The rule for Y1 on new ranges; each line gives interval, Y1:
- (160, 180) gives 2.83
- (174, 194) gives 2.84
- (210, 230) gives 2.81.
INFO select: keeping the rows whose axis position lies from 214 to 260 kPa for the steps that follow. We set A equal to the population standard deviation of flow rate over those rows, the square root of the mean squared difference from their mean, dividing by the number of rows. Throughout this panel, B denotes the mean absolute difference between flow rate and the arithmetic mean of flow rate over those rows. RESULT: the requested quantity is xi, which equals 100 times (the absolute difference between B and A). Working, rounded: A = 3.2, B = 2.9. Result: 28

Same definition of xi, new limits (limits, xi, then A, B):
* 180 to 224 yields 17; 0.7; 0.5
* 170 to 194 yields 3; 0.3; 0.3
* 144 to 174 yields 36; 1.4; 1.0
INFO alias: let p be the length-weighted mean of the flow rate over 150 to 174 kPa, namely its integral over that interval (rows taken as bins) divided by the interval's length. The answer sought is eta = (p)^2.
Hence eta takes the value 272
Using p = 16.5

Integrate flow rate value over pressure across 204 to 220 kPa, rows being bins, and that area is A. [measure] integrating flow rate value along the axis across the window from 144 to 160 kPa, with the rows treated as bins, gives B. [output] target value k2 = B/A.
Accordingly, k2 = 0.95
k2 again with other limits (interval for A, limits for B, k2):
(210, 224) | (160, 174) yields 1.02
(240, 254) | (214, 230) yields 1.53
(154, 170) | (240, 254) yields 0.64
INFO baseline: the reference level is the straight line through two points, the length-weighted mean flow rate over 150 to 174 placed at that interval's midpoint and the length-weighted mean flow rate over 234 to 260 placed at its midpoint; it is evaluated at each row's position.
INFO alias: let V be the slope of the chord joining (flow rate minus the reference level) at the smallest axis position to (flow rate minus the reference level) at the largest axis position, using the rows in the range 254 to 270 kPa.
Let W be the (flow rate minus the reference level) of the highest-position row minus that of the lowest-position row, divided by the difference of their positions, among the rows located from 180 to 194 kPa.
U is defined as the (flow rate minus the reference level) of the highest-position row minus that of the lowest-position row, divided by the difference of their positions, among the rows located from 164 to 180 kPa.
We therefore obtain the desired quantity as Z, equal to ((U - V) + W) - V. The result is -0.2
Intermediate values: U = 0.021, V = 0.14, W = 0.09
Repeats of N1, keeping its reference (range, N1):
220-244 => 237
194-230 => 202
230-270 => 237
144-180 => 147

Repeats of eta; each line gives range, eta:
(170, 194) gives 276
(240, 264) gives 190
